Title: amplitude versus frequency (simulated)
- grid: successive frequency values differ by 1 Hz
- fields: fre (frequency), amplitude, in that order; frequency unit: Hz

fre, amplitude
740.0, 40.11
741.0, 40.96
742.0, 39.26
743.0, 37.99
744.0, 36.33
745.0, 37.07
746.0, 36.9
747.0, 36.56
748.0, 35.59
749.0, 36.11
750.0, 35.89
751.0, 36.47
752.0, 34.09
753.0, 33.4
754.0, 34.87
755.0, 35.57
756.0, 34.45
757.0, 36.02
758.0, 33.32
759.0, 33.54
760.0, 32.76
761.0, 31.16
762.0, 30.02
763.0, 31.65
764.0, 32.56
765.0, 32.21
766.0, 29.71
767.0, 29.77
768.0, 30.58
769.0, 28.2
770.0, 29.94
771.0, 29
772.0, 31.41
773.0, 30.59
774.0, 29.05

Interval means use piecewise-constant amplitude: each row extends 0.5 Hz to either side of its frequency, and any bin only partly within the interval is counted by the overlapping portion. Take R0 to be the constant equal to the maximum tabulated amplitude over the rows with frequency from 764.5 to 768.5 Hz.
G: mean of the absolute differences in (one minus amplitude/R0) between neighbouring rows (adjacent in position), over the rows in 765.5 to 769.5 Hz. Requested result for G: 0.034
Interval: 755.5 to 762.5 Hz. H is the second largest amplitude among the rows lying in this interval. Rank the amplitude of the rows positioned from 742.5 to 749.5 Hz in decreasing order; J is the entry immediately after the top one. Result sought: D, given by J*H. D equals 1277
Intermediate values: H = 34.45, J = 37.07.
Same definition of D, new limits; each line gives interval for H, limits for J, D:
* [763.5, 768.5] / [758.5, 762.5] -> 1055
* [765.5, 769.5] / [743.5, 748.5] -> 1099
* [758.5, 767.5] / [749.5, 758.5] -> 1180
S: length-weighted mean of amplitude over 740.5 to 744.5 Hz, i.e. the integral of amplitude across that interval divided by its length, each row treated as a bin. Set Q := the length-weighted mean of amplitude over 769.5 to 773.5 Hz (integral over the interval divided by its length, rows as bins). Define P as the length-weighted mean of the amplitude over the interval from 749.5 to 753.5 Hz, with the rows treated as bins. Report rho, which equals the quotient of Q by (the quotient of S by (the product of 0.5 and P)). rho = 13.7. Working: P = 35.0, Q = 30.2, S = 38.6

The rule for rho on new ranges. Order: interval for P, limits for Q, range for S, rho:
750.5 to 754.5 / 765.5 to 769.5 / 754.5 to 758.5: 14.7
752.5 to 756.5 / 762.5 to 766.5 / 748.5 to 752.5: 15.3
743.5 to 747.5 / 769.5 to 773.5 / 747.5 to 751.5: 15.4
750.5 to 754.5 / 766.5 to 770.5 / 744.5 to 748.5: 14.1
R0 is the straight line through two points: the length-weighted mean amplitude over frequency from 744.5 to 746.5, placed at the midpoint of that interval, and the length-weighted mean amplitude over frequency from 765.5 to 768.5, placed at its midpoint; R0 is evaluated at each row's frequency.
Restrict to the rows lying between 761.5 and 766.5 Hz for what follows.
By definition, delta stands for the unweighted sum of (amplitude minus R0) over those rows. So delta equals 1.2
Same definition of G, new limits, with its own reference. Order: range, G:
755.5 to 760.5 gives 0.041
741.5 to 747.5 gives 0.026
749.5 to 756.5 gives 0.036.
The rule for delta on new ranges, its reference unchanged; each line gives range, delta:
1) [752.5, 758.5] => 5.2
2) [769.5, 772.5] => 4.2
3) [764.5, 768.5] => 1.5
